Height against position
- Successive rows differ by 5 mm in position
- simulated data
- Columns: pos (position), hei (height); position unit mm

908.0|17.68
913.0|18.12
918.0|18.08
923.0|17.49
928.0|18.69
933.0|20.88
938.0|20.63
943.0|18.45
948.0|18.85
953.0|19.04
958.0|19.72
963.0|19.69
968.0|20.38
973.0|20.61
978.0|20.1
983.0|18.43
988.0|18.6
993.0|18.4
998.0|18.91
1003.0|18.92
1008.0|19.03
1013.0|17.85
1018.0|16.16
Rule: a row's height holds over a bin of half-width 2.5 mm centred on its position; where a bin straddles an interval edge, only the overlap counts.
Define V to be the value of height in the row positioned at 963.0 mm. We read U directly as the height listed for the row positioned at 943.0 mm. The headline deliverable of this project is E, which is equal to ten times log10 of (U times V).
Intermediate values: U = 18.45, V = 19.69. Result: 25.6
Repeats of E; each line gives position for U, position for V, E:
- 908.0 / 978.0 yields 25.5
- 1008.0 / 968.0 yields 25.9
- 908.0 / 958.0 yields 25.4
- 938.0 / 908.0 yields 25.6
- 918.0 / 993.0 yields 25.2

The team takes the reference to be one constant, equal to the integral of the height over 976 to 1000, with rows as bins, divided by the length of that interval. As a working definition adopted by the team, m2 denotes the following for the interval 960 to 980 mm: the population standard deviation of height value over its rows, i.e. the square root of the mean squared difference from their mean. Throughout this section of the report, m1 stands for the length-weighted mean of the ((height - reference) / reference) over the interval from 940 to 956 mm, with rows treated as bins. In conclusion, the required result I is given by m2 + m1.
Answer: 0.3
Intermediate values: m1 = 0.000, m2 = 0.3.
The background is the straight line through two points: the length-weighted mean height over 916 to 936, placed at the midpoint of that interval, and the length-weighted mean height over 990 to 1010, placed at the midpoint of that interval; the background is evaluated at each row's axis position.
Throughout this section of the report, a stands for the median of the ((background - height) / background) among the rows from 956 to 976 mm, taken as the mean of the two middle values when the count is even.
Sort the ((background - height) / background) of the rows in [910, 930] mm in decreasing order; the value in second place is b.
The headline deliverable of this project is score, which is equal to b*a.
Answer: -0.0027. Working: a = -0.06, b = 0.041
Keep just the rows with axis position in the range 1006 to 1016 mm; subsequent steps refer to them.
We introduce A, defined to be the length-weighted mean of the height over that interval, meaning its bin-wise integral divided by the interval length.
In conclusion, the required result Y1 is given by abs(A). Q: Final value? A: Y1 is 18.3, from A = 18.3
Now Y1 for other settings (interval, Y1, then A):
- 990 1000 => 18.6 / 18.6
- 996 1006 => 18.9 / 18.9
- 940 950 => 18.7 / 18.7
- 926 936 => 19.9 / 19.9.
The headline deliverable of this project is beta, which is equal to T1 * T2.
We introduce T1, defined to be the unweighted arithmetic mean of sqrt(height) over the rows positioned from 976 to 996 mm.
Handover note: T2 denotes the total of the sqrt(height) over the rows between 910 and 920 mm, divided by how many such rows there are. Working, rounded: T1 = 4.34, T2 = 4.25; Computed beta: 18.48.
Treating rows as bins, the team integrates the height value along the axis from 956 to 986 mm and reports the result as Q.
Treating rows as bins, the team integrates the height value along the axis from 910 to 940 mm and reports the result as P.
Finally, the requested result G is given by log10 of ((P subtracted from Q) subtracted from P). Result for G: 2.73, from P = 568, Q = 594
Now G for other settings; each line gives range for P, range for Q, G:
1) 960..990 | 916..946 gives 2.78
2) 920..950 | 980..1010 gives 2.77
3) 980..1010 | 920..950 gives 2.74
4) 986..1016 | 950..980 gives 2.71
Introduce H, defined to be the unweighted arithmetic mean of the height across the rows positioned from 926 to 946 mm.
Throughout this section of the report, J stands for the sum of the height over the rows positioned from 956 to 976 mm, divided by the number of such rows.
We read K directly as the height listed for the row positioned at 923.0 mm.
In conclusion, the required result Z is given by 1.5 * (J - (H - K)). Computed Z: 26.9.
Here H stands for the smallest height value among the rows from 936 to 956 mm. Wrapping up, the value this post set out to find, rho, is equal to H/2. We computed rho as 9.2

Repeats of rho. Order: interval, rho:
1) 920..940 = 8.7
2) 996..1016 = 8.9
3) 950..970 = 9.5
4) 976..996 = 9.2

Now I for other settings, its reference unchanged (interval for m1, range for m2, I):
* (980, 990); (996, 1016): 0.5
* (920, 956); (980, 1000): 0.2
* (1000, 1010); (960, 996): 0.9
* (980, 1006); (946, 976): 0.6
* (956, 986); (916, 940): 1.4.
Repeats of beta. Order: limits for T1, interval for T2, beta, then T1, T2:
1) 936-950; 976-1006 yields 19.09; 4.39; 4.35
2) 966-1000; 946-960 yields 19.27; 4.40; 4.38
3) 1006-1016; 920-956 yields 18.78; 4.29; 4.37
